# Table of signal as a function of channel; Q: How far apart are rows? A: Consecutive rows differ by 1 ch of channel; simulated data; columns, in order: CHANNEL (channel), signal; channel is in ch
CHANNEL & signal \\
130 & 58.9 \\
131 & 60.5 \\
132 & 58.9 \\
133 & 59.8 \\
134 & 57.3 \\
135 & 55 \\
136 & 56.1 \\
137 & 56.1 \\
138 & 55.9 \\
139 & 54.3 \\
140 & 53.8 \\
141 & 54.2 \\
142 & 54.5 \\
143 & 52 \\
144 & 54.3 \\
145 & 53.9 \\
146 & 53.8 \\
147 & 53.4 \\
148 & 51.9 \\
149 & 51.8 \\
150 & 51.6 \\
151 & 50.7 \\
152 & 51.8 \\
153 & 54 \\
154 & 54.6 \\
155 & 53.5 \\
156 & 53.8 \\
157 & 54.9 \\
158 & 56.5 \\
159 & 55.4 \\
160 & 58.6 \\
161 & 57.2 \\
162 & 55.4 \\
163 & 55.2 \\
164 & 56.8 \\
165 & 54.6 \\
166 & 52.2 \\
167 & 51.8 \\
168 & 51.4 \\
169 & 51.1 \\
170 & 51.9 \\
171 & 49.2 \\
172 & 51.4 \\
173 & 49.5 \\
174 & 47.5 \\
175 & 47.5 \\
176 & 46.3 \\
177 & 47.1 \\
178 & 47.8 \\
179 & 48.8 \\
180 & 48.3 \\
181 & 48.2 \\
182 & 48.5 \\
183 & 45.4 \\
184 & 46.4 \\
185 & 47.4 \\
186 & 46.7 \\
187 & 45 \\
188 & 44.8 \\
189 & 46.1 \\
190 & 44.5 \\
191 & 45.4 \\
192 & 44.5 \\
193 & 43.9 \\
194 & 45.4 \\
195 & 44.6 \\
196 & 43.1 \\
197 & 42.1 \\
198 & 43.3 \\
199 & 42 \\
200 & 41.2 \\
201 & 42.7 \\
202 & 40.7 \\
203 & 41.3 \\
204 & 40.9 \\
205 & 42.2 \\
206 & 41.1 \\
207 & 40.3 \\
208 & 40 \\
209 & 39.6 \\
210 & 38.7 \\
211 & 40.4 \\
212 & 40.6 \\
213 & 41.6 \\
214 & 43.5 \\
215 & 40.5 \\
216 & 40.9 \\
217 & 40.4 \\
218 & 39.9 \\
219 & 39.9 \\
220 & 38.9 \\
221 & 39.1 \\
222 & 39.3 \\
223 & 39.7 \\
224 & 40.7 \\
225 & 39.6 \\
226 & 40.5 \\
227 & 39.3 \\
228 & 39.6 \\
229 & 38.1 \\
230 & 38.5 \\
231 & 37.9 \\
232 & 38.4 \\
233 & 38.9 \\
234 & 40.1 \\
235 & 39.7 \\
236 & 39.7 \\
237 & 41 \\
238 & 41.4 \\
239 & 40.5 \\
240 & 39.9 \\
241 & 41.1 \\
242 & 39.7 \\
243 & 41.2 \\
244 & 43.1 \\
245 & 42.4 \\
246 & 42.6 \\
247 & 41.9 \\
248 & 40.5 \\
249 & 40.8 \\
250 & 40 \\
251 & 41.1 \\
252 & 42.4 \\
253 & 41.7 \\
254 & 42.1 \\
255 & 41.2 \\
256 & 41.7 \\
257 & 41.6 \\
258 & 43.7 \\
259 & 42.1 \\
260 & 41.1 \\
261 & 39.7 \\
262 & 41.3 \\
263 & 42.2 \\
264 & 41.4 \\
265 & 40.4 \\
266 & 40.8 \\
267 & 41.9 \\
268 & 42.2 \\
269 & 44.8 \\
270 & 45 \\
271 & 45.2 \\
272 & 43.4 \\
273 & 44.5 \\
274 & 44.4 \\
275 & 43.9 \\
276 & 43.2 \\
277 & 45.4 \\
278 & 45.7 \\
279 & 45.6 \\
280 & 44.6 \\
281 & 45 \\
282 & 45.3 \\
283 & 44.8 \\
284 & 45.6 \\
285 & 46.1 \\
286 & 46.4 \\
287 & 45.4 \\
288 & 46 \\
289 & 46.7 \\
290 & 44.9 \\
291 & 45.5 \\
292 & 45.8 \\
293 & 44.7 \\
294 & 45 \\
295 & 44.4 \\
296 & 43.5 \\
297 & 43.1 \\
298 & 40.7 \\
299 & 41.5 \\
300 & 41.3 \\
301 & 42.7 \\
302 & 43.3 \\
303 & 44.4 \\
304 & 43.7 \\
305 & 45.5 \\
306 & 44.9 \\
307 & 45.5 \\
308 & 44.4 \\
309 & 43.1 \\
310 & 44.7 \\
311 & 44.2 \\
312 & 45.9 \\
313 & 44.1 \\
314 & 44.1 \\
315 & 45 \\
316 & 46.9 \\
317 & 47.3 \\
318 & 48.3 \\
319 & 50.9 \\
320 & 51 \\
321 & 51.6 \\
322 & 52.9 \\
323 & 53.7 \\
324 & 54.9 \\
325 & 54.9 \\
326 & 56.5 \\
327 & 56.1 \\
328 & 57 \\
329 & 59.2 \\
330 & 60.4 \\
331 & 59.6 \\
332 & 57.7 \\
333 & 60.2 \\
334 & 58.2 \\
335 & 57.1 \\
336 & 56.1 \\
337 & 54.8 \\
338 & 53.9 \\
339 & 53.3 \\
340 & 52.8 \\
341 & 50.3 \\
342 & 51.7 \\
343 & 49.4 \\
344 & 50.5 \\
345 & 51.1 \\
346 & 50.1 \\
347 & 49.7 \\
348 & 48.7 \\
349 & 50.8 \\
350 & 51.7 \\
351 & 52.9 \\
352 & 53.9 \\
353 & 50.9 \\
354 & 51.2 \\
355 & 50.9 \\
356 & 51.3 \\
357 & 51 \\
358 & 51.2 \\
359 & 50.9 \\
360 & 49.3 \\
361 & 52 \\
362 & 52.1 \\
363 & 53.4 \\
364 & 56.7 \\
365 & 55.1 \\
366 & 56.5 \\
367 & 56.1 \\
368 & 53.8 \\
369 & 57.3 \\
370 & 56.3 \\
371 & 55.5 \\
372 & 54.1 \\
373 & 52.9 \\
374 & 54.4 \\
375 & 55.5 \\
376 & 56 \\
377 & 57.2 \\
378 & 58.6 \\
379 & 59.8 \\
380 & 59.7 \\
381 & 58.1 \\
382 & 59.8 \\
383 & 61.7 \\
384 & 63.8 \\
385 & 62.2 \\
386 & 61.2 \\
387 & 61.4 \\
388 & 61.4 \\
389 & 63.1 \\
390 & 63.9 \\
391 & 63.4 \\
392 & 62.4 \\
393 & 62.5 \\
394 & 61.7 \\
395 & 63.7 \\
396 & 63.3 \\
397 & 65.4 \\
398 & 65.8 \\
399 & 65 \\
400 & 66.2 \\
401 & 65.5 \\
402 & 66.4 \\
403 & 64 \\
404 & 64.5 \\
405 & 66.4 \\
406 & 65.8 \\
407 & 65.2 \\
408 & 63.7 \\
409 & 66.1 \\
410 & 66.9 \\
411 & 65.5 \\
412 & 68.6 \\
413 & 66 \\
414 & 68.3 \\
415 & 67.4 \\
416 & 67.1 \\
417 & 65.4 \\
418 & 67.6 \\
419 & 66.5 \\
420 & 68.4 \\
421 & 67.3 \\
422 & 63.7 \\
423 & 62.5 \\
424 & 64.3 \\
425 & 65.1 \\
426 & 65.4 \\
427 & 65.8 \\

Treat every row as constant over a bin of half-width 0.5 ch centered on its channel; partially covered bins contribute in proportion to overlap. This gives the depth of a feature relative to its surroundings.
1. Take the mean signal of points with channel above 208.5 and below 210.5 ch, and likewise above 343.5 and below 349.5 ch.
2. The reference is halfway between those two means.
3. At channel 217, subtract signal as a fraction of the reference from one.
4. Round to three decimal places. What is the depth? 0.095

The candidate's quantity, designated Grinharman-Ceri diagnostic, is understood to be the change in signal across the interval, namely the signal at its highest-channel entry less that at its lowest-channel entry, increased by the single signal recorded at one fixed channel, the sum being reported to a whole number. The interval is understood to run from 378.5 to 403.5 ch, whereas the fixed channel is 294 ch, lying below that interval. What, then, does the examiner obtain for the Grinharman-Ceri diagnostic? 49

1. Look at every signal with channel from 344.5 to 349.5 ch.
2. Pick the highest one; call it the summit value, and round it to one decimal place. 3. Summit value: 51.1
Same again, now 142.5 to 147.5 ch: 54.3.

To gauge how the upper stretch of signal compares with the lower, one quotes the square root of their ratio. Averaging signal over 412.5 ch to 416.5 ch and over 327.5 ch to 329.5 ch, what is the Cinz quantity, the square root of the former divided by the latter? 1.08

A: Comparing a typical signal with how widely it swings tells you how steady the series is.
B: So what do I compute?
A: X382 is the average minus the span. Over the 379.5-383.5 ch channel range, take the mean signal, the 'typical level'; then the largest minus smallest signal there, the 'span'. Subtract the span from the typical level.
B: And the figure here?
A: 56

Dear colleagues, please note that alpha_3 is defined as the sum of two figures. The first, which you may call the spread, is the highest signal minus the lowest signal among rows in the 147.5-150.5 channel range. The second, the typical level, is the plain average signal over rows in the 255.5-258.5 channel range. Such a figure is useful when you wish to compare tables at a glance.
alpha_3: 43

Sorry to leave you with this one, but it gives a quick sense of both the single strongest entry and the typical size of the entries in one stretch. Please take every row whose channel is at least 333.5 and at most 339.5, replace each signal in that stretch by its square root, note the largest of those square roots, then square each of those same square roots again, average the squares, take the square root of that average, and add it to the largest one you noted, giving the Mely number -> 15.1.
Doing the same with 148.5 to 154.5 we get 14.6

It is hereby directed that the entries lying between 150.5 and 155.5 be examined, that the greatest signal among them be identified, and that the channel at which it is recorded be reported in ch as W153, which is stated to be 154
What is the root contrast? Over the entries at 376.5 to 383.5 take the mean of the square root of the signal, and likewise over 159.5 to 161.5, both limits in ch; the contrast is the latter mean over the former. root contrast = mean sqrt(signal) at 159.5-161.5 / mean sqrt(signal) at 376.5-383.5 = 0.99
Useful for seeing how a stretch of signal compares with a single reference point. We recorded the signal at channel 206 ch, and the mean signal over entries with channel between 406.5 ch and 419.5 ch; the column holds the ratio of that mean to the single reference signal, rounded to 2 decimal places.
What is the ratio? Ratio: 1.62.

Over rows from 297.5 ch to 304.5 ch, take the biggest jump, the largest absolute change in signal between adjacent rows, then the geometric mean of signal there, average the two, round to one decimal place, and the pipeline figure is 21.9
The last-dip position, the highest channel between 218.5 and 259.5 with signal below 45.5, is 259 ch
